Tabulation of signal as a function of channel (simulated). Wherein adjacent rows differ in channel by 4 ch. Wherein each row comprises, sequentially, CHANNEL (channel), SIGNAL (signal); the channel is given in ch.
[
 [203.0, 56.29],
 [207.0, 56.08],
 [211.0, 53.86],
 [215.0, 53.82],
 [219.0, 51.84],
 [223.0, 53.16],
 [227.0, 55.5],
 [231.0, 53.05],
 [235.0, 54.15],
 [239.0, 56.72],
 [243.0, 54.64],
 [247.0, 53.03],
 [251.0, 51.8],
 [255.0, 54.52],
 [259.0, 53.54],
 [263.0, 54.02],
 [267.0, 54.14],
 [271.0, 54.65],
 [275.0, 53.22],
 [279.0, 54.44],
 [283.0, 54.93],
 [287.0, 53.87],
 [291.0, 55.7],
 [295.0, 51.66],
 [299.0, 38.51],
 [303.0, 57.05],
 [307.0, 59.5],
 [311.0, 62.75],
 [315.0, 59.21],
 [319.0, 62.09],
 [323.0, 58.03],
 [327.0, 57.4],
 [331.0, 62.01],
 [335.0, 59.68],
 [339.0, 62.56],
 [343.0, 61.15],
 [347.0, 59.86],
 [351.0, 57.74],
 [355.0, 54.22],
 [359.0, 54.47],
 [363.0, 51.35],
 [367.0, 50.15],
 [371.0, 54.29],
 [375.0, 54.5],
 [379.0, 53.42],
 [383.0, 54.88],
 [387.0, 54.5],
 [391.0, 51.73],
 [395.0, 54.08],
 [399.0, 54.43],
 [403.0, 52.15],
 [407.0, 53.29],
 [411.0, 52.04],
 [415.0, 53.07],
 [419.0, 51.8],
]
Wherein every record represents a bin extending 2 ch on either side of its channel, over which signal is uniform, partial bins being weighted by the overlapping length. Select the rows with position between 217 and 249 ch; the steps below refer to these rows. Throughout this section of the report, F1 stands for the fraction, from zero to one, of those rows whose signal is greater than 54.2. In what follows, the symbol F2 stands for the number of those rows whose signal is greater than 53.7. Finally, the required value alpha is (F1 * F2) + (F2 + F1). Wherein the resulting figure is 5.9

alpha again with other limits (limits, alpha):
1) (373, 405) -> 8.0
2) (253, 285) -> 9.5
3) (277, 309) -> 10.4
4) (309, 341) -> 17.0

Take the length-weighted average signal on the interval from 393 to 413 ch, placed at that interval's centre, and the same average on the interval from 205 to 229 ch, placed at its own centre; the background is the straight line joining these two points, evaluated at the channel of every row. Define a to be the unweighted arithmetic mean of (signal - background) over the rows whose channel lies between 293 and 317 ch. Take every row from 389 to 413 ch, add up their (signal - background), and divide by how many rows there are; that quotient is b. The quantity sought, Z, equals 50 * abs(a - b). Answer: 70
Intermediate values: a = 1.1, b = -0.3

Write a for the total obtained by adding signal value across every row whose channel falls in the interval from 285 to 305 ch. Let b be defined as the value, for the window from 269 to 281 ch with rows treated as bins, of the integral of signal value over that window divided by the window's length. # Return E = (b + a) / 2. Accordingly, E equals 155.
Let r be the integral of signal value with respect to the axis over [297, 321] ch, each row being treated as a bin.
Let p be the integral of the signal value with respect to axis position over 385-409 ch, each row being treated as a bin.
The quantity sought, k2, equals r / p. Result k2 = 1.06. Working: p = 1281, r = 1356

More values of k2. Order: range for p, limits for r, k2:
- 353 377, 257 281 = 1.02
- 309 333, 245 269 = 0.89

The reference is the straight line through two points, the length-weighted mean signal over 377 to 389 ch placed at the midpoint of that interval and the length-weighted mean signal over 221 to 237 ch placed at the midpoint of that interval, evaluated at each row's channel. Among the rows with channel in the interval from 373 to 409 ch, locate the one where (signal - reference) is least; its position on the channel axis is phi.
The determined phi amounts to 391.0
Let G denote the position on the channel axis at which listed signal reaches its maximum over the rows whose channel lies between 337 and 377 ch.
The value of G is 339.0 ch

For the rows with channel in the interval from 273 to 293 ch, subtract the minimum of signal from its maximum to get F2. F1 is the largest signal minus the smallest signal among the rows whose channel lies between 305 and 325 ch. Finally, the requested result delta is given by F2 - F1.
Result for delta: -2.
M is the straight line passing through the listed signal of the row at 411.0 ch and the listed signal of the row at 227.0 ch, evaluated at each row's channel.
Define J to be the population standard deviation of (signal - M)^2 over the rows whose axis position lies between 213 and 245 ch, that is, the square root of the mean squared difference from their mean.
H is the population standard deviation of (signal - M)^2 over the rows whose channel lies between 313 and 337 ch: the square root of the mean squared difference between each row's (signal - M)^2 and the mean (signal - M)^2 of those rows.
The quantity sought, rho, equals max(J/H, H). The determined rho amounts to 23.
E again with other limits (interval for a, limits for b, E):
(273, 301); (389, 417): 208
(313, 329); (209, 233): 145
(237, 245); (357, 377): 82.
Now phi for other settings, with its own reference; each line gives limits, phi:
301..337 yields 303.0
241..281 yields 251.0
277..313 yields 299.0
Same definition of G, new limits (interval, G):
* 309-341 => 311.0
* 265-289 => 283.0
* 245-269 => 255.0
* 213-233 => 227.0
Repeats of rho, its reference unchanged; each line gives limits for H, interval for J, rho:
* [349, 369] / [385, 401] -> 7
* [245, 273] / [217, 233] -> 4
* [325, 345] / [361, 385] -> 25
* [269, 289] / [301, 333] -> 37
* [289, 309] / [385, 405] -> 94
